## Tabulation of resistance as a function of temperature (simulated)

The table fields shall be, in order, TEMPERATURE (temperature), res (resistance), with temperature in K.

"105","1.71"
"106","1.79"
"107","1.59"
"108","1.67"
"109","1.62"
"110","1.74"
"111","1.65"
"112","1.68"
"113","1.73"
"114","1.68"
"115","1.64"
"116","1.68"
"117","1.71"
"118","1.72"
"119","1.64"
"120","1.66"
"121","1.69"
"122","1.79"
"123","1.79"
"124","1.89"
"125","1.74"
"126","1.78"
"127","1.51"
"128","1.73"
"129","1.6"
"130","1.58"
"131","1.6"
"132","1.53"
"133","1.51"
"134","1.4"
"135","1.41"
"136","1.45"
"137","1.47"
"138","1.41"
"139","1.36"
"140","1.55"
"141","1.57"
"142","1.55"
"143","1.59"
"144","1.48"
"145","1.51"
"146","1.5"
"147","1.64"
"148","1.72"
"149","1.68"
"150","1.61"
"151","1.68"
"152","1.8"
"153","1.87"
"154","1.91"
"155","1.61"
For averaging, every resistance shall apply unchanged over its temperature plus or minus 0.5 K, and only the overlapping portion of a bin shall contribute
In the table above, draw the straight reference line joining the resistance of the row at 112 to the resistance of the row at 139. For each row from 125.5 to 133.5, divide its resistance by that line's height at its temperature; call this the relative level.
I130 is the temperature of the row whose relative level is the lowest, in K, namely 127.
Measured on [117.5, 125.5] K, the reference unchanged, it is 119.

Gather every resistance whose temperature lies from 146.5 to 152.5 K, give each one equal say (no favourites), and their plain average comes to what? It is 1.69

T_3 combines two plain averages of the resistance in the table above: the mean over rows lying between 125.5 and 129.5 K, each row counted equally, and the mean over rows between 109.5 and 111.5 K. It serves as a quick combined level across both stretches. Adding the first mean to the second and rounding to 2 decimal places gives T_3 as 3.35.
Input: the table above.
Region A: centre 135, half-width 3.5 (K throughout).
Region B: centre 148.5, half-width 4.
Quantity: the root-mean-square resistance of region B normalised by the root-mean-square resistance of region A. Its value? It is 1.13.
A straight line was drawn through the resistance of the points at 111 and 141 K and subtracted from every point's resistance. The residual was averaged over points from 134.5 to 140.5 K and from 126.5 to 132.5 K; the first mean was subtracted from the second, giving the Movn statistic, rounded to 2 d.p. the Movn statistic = 0.13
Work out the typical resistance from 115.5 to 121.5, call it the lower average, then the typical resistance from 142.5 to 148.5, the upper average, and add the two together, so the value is 3.26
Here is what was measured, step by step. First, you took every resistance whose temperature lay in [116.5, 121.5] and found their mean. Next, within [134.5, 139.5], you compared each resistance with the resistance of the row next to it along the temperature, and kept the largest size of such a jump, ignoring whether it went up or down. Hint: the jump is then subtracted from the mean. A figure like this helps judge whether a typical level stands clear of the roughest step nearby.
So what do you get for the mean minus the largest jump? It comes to 1.62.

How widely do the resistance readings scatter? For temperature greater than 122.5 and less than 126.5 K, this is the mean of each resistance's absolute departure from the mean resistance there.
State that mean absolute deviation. 0.045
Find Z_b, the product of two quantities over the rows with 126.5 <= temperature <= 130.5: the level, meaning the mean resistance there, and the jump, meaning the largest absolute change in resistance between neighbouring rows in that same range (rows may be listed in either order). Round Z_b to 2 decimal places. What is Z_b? 0.35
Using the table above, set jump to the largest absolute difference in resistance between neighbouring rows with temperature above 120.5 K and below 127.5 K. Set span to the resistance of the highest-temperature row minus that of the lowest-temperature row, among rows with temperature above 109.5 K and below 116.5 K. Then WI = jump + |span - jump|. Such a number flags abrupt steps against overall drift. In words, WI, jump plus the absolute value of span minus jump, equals 0.60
